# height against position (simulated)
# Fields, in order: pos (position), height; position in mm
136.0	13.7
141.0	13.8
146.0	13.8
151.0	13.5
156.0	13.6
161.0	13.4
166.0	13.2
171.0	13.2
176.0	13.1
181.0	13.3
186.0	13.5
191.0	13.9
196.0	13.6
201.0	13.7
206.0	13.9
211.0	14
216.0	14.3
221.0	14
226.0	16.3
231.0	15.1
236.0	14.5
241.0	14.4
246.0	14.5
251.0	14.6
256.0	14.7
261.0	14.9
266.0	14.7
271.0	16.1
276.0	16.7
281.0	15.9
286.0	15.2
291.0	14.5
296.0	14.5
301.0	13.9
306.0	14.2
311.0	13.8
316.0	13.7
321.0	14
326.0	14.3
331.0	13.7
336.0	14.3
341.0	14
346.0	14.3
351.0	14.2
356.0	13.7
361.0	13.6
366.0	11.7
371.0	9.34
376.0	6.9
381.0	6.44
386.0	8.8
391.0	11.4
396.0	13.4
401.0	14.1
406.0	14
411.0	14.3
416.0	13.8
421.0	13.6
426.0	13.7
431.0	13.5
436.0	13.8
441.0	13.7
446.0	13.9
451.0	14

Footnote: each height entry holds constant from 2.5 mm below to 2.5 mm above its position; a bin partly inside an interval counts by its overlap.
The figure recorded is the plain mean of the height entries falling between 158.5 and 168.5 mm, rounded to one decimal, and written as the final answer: 13.3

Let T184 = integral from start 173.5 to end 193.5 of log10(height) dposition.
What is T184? 22.6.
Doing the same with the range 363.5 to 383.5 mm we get 18.4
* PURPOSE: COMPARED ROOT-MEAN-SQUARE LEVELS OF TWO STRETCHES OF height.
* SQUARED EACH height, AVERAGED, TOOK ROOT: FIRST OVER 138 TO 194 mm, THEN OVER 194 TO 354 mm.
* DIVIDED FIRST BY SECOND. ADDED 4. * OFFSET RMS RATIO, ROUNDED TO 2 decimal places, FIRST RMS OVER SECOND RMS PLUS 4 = 4.93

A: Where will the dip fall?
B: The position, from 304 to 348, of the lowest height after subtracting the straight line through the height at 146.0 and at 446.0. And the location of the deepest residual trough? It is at 331.0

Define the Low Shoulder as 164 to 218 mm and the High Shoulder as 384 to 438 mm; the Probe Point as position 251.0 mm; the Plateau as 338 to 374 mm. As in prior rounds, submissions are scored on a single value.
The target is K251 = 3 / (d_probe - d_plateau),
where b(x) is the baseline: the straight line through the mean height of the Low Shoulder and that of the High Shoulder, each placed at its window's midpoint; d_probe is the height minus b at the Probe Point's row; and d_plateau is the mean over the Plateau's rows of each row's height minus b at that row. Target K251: 2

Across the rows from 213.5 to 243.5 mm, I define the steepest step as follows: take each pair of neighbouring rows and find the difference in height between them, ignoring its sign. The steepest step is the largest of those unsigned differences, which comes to 2.3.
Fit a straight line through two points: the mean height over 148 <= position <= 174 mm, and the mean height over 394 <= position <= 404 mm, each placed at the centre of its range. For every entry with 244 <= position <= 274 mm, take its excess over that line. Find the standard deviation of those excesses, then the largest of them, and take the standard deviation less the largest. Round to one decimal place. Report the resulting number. -2.0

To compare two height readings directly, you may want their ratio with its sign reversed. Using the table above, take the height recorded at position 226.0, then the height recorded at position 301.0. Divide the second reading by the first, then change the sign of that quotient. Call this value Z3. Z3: -0.85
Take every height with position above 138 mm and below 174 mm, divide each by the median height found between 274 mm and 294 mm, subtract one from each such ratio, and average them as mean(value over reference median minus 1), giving -0.13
